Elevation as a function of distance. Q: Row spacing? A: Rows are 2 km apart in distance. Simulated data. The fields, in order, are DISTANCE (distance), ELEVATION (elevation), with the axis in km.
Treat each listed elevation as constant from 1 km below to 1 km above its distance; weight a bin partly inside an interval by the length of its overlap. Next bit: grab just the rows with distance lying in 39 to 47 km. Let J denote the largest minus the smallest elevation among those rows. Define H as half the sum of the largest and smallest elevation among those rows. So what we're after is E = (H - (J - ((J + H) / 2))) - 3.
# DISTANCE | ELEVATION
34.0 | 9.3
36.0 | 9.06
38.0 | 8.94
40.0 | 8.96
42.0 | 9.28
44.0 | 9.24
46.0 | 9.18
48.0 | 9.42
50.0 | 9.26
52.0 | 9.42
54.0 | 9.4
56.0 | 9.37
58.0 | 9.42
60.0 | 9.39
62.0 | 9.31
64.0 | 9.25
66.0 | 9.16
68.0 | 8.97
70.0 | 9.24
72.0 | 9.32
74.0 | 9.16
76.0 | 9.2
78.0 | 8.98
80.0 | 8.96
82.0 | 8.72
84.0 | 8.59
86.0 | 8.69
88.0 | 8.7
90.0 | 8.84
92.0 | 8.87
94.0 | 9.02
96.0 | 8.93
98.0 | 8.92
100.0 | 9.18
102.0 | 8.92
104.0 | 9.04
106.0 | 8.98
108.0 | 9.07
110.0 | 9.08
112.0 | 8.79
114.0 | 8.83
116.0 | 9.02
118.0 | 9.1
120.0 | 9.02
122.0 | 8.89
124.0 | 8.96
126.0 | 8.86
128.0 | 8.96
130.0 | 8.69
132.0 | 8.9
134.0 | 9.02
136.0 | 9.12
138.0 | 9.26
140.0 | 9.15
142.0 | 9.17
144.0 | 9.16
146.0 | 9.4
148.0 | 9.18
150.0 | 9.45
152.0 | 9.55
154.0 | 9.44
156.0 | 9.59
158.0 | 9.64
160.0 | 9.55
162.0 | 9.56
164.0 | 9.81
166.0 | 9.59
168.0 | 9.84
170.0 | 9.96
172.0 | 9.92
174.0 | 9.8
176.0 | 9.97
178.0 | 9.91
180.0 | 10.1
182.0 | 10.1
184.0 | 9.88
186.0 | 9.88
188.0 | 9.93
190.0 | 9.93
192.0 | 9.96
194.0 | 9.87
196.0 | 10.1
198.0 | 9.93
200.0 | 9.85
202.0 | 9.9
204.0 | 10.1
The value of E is 10.5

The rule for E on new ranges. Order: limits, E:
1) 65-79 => 10.5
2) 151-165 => 11.3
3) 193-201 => 11.8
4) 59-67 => 10.8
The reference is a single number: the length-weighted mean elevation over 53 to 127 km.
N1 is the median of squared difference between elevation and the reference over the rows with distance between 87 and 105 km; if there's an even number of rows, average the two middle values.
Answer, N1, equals 0.012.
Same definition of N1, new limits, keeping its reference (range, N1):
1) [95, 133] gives 0.010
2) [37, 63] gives 0.078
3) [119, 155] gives 0.020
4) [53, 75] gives 0.078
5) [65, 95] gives 0.029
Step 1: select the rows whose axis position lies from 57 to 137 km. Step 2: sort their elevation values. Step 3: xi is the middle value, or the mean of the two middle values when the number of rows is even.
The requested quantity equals 9.0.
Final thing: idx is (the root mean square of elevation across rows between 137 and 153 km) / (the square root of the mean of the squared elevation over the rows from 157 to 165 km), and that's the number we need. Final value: 0.96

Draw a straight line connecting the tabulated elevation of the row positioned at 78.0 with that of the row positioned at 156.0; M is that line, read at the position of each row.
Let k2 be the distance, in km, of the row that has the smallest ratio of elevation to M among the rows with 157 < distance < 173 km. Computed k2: 166.0 km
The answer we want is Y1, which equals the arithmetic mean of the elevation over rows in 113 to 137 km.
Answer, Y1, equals 8.9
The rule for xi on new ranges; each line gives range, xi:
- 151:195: 9.9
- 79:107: 8.9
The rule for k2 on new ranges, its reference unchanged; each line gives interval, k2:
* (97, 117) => 112.0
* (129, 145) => 130.0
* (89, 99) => 90.0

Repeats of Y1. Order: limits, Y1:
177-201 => 10.0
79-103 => 8.9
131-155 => 9.2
